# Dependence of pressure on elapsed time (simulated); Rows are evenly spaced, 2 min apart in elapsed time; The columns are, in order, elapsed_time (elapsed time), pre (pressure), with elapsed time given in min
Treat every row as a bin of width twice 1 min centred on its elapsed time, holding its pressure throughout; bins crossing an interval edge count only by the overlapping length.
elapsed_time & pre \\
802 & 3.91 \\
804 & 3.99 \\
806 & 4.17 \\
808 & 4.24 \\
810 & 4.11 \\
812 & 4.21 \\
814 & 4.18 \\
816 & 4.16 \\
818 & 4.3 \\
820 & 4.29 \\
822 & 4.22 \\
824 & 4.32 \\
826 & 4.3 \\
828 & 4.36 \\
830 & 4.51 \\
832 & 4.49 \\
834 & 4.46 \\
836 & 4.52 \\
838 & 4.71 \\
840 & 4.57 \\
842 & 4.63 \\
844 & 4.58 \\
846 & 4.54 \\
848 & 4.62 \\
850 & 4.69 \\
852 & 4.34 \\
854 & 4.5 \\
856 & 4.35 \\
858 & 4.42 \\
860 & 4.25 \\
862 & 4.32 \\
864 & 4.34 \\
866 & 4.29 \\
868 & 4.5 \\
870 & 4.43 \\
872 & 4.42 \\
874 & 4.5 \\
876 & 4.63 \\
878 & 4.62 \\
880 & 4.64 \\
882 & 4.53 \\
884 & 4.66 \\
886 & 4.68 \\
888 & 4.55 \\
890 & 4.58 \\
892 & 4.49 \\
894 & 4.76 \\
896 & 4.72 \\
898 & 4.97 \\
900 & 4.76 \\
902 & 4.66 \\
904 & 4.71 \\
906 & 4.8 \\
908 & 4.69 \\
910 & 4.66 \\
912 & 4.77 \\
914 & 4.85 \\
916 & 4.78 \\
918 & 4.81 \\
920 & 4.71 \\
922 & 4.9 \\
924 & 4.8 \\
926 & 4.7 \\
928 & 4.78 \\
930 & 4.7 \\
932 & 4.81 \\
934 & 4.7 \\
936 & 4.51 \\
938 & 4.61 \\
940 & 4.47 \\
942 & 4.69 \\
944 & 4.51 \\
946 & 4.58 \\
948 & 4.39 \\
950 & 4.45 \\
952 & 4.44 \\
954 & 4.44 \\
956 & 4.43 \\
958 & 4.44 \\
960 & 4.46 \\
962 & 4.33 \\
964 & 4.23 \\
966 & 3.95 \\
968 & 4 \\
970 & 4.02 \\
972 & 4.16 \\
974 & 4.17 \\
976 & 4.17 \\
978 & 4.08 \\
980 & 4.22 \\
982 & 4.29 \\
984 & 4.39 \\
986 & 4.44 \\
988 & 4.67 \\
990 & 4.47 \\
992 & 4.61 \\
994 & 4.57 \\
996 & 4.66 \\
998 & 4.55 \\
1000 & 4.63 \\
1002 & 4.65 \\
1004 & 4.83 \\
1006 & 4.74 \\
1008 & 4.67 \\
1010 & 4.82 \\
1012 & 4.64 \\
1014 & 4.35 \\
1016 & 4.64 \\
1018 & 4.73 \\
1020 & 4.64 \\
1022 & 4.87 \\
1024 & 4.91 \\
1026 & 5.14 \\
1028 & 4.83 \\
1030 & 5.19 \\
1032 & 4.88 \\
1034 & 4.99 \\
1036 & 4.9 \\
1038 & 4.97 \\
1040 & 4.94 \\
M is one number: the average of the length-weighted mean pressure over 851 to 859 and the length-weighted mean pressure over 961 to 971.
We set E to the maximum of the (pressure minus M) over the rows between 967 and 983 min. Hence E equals 0.04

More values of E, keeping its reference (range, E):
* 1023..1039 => 0.94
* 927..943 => 0.56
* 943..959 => 0.33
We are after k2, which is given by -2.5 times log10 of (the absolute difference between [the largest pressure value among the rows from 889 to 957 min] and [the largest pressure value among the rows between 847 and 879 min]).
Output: 1.4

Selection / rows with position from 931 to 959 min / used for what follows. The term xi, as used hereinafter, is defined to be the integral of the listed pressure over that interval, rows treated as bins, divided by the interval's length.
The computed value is 4.5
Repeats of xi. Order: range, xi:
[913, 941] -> 4.7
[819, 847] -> 4.5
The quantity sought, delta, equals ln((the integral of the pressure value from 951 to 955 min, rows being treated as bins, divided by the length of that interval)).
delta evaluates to 1.49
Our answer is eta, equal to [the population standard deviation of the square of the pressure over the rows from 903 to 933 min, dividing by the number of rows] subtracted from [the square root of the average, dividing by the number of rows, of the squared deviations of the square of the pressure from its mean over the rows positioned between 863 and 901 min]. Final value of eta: 0.8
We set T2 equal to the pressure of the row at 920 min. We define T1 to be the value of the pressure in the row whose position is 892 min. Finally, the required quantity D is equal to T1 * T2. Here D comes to 21.15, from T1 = 4.49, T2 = 4.71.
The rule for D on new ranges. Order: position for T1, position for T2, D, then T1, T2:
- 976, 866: 17.89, 4.17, 4.29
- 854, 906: 21.60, 4.5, 4.8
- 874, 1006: 21.33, 4.5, 4.74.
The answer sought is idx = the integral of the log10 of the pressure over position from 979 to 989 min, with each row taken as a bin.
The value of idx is 6.43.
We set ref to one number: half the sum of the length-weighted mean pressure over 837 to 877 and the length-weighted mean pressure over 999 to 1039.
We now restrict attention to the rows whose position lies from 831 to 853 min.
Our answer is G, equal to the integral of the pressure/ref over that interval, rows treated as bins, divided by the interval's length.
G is 0.98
